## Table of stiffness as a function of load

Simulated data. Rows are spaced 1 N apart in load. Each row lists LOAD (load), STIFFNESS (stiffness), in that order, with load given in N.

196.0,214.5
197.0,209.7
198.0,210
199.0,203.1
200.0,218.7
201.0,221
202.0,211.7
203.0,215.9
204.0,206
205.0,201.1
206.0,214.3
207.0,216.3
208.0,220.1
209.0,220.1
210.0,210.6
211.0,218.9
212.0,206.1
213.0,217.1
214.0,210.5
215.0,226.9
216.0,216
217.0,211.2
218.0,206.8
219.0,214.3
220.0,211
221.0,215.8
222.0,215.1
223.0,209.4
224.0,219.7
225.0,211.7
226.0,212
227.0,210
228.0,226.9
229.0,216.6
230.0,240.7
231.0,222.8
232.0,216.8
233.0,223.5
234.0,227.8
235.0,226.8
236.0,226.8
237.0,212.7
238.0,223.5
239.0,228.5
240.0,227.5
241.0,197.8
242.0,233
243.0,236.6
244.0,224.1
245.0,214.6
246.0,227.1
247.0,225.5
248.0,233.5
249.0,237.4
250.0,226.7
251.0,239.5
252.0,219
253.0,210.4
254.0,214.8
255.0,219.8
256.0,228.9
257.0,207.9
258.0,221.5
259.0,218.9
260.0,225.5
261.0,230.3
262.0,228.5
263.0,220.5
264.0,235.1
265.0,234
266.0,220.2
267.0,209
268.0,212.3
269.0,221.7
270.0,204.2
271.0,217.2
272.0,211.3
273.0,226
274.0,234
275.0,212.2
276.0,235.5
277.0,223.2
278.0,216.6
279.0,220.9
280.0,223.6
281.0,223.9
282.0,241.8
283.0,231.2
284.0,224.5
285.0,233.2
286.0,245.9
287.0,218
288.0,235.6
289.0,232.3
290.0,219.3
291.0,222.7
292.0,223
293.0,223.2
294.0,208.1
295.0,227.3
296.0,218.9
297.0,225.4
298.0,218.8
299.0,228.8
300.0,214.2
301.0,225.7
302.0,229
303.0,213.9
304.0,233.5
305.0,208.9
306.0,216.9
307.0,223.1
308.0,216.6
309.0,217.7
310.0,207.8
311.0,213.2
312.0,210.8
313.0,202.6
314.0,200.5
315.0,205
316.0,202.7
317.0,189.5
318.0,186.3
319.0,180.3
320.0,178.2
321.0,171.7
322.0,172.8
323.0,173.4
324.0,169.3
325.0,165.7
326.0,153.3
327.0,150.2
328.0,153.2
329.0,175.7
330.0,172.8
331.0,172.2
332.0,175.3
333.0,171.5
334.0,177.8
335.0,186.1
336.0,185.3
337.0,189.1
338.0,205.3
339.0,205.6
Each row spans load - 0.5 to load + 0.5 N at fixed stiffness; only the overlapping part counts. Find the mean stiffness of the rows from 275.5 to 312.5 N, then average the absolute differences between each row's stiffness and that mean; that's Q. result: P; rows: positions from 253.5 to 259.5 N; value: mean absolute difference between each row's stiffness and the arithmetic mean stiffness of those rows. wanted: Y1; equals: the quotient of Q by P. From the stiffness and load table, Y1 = 1.4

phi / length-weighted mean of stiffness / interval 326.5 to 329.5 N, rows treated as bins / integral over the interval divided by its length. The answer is 160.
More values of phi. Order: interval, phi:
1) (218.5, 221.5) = 214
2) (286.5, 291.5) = 226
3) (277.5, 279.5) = 219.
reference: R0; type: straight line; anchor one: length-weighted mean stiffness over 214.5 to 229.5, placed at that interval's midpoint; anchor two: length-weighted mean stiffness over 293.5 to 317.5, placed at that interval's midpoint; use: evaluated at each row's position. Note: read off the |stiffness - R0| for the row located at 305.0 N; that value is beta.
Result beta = 6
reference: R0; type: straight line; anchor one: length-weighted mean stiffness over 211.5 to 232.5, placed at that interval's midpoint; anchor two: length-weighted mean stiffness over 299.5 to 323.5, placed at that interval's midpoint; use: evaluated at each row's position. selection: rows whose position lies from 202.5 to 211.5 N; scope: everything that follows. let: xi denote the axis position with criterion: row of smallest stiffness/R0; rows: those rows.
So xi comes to 205.0 N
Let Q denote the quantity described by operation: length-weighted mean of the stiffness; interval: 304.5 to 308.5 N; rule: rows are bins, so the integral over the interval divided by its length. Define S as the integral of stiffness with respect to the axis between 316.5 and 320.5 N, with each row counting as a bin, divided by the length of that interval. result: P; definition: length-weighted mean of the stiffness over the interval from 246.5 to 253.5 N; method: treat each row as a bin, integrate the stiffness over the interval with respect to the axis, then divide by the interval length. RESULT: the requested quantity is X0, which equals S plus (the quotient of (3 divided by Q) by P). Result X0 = 184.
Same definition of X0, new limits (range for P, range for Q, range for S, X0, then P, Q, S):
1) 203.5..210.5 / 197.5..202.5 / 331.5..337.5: 181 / 213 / 213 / 181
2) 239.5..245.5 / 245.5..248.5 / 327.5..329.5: 164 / 222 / 229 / 164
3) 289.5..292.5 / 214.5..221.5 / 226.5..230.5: 224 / 222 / 215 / 224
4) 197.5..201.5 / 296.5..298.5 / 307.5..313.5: 211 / 213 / 222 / 211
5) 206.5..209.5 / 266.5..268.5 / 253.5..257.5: 218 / 219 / 211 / 218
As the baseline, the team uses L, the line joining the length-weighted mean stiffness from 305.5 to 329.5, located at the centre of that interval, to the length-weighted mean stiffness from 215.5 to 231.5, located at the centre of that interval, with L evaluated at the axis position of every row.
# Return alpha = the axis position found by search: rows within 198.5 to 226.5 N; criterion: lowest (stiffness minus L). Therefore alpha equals 205.0 N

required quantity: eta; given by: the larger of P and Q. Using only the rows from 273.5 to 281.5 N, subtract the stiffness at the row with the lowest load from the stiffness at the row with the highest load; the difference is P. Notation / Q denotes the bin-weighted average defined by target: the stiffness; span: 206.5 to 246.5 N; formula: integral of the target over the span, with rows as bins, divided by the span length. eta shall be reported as 219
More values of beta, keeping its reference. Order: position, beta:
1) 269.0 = 7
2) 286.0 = 31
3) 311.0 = 2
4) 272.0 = 4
